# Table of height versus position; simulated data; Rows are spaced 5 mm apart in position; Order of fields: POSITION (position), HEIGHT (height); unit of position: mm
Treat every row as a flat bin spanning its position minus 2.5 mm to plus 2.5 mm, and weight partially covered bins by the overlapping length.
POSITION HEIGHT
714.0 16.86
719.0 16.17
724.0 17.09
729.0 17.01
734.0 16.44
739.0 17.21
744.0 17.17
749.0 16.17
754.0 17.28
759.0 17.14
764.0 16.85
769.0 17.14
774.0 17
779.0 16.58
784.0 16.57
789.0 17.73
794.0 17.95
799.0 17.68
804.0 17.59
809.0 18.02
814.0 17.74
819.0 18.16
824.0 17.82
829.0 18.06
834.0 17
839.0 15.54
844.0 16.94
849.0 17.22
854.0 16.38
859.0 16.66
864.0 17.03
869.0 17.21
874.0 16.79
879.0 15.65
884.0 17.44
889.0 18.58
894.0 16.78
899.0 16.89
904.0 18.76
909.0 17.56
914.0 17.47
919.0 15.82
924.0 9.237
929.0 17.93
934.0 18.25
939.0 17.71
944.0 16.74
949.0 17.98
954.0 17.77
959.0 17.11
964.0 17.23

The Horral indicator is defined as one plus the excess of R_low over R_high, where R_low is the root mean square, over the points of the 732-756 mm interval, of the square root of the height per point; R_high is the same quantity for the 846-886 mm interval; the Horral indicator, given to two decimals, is 1.01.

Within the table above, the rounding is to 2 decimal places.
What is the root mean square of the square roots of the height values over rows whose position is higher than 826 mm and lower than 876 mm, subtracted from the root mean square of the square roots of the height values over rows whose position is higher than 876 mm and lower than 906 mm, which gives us 0.06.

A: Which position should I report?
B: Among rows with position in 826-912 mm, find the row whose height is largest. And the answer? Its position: 904.0 mm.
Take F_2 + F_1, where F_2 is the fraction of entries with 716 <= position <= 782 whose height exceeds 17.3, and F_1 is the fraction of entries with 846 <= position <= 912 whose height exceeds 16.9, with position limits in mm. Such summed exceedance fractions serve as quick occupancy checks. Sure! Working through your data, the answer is 0.54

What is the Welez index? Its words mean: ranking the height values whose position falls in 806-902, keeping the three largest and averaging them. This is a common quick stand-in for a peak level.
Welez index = 18.3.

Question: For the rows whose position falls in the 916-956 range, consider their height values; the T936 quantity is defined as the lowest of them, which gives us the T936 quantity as 9.237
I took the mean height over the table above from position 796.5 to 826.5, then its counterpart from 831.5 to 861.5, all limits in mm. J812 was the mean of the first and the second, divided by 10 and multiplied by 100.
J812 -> 172.3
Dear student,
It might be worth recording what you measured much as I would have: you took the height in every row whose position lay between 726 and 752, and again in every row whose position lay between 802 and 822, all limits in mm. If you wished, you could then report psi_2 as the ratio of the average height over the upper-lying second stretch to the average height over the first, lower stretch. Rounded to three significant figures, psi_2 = 1.06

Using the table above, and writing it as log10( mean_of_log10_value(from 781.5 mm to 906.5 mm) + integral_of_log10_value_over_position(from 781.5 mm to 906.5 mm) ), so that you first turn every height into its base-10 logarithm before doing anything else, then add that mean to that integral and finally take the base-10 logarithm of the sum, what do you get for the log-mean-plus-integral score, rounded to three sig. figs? 2.19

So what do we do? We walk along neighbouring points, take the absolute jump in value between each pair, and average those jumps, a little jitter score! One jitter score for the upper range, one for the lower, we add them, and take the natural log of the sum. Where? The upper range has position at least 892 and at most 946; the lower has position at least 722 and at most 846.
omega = 1.0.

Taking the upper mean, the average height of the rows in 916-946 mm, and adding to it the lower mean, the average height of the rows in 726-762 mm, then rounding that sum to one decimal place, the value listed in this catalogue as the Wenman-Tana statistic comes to 32.9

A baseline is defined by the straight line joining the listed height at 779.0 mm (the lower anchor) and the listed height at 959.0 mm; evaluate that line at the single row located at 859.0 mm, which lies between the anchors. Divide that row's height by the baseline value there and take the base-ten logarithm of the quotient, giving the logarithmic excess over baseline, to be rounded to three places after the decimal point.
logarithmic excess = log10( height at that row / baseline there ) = -0.004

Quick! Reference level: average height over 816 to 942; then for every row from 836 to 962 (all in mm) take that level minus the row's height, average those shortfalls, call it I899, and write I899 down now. 0.1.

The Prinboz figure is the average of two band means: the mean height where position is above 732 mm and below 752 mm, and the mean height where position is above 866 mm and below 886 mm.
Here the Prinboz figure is 16.8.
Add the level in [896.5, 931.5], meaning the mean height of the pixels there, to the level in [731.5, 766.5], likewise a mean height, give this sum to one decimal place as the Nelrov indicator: 33.1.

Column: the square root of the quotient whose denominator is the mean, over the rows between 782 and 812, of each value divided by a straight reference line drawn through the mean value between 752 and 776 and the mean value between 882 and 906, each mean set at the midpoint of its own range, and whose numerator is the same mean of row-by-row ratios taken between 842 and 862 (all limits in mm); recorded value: 0.970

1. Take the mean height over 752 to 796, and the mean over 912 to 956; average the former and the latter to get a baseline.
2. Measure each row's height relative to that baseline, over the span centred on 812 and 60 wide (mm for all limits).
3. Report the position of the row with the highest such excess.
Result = 819.0 mm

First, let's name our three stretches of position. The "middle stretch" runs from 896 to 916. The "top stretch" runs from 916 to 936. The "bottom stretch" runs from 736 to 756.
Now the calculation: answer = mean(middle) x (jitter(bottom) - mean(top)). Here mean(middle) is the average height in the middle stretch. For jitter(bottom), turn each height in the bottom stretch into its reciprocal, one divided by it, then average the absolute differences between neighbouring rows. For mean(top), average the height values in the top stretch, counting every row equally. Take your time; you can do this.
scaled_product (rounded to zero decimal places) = -270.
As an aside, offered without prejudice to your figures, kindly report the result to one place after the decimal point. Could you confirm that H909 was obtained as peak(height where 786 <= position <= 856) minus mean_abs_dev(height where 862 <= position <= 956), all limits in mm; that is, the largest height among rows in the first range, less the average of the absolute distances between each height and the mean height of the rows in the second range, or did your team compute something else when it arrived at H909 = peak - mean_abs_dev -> 17.0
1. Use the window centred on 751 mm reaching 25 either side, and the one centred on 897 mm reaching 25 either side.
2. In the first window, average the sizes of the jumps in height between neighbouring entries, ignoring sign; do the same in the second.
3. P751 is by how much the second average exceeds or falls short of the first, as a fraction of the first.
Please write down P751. 1.5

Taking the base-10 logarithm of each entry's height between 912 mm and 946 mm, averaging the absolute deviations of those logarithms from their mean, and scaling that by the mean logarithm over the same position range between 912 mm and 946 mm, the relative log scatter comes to 0.0557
